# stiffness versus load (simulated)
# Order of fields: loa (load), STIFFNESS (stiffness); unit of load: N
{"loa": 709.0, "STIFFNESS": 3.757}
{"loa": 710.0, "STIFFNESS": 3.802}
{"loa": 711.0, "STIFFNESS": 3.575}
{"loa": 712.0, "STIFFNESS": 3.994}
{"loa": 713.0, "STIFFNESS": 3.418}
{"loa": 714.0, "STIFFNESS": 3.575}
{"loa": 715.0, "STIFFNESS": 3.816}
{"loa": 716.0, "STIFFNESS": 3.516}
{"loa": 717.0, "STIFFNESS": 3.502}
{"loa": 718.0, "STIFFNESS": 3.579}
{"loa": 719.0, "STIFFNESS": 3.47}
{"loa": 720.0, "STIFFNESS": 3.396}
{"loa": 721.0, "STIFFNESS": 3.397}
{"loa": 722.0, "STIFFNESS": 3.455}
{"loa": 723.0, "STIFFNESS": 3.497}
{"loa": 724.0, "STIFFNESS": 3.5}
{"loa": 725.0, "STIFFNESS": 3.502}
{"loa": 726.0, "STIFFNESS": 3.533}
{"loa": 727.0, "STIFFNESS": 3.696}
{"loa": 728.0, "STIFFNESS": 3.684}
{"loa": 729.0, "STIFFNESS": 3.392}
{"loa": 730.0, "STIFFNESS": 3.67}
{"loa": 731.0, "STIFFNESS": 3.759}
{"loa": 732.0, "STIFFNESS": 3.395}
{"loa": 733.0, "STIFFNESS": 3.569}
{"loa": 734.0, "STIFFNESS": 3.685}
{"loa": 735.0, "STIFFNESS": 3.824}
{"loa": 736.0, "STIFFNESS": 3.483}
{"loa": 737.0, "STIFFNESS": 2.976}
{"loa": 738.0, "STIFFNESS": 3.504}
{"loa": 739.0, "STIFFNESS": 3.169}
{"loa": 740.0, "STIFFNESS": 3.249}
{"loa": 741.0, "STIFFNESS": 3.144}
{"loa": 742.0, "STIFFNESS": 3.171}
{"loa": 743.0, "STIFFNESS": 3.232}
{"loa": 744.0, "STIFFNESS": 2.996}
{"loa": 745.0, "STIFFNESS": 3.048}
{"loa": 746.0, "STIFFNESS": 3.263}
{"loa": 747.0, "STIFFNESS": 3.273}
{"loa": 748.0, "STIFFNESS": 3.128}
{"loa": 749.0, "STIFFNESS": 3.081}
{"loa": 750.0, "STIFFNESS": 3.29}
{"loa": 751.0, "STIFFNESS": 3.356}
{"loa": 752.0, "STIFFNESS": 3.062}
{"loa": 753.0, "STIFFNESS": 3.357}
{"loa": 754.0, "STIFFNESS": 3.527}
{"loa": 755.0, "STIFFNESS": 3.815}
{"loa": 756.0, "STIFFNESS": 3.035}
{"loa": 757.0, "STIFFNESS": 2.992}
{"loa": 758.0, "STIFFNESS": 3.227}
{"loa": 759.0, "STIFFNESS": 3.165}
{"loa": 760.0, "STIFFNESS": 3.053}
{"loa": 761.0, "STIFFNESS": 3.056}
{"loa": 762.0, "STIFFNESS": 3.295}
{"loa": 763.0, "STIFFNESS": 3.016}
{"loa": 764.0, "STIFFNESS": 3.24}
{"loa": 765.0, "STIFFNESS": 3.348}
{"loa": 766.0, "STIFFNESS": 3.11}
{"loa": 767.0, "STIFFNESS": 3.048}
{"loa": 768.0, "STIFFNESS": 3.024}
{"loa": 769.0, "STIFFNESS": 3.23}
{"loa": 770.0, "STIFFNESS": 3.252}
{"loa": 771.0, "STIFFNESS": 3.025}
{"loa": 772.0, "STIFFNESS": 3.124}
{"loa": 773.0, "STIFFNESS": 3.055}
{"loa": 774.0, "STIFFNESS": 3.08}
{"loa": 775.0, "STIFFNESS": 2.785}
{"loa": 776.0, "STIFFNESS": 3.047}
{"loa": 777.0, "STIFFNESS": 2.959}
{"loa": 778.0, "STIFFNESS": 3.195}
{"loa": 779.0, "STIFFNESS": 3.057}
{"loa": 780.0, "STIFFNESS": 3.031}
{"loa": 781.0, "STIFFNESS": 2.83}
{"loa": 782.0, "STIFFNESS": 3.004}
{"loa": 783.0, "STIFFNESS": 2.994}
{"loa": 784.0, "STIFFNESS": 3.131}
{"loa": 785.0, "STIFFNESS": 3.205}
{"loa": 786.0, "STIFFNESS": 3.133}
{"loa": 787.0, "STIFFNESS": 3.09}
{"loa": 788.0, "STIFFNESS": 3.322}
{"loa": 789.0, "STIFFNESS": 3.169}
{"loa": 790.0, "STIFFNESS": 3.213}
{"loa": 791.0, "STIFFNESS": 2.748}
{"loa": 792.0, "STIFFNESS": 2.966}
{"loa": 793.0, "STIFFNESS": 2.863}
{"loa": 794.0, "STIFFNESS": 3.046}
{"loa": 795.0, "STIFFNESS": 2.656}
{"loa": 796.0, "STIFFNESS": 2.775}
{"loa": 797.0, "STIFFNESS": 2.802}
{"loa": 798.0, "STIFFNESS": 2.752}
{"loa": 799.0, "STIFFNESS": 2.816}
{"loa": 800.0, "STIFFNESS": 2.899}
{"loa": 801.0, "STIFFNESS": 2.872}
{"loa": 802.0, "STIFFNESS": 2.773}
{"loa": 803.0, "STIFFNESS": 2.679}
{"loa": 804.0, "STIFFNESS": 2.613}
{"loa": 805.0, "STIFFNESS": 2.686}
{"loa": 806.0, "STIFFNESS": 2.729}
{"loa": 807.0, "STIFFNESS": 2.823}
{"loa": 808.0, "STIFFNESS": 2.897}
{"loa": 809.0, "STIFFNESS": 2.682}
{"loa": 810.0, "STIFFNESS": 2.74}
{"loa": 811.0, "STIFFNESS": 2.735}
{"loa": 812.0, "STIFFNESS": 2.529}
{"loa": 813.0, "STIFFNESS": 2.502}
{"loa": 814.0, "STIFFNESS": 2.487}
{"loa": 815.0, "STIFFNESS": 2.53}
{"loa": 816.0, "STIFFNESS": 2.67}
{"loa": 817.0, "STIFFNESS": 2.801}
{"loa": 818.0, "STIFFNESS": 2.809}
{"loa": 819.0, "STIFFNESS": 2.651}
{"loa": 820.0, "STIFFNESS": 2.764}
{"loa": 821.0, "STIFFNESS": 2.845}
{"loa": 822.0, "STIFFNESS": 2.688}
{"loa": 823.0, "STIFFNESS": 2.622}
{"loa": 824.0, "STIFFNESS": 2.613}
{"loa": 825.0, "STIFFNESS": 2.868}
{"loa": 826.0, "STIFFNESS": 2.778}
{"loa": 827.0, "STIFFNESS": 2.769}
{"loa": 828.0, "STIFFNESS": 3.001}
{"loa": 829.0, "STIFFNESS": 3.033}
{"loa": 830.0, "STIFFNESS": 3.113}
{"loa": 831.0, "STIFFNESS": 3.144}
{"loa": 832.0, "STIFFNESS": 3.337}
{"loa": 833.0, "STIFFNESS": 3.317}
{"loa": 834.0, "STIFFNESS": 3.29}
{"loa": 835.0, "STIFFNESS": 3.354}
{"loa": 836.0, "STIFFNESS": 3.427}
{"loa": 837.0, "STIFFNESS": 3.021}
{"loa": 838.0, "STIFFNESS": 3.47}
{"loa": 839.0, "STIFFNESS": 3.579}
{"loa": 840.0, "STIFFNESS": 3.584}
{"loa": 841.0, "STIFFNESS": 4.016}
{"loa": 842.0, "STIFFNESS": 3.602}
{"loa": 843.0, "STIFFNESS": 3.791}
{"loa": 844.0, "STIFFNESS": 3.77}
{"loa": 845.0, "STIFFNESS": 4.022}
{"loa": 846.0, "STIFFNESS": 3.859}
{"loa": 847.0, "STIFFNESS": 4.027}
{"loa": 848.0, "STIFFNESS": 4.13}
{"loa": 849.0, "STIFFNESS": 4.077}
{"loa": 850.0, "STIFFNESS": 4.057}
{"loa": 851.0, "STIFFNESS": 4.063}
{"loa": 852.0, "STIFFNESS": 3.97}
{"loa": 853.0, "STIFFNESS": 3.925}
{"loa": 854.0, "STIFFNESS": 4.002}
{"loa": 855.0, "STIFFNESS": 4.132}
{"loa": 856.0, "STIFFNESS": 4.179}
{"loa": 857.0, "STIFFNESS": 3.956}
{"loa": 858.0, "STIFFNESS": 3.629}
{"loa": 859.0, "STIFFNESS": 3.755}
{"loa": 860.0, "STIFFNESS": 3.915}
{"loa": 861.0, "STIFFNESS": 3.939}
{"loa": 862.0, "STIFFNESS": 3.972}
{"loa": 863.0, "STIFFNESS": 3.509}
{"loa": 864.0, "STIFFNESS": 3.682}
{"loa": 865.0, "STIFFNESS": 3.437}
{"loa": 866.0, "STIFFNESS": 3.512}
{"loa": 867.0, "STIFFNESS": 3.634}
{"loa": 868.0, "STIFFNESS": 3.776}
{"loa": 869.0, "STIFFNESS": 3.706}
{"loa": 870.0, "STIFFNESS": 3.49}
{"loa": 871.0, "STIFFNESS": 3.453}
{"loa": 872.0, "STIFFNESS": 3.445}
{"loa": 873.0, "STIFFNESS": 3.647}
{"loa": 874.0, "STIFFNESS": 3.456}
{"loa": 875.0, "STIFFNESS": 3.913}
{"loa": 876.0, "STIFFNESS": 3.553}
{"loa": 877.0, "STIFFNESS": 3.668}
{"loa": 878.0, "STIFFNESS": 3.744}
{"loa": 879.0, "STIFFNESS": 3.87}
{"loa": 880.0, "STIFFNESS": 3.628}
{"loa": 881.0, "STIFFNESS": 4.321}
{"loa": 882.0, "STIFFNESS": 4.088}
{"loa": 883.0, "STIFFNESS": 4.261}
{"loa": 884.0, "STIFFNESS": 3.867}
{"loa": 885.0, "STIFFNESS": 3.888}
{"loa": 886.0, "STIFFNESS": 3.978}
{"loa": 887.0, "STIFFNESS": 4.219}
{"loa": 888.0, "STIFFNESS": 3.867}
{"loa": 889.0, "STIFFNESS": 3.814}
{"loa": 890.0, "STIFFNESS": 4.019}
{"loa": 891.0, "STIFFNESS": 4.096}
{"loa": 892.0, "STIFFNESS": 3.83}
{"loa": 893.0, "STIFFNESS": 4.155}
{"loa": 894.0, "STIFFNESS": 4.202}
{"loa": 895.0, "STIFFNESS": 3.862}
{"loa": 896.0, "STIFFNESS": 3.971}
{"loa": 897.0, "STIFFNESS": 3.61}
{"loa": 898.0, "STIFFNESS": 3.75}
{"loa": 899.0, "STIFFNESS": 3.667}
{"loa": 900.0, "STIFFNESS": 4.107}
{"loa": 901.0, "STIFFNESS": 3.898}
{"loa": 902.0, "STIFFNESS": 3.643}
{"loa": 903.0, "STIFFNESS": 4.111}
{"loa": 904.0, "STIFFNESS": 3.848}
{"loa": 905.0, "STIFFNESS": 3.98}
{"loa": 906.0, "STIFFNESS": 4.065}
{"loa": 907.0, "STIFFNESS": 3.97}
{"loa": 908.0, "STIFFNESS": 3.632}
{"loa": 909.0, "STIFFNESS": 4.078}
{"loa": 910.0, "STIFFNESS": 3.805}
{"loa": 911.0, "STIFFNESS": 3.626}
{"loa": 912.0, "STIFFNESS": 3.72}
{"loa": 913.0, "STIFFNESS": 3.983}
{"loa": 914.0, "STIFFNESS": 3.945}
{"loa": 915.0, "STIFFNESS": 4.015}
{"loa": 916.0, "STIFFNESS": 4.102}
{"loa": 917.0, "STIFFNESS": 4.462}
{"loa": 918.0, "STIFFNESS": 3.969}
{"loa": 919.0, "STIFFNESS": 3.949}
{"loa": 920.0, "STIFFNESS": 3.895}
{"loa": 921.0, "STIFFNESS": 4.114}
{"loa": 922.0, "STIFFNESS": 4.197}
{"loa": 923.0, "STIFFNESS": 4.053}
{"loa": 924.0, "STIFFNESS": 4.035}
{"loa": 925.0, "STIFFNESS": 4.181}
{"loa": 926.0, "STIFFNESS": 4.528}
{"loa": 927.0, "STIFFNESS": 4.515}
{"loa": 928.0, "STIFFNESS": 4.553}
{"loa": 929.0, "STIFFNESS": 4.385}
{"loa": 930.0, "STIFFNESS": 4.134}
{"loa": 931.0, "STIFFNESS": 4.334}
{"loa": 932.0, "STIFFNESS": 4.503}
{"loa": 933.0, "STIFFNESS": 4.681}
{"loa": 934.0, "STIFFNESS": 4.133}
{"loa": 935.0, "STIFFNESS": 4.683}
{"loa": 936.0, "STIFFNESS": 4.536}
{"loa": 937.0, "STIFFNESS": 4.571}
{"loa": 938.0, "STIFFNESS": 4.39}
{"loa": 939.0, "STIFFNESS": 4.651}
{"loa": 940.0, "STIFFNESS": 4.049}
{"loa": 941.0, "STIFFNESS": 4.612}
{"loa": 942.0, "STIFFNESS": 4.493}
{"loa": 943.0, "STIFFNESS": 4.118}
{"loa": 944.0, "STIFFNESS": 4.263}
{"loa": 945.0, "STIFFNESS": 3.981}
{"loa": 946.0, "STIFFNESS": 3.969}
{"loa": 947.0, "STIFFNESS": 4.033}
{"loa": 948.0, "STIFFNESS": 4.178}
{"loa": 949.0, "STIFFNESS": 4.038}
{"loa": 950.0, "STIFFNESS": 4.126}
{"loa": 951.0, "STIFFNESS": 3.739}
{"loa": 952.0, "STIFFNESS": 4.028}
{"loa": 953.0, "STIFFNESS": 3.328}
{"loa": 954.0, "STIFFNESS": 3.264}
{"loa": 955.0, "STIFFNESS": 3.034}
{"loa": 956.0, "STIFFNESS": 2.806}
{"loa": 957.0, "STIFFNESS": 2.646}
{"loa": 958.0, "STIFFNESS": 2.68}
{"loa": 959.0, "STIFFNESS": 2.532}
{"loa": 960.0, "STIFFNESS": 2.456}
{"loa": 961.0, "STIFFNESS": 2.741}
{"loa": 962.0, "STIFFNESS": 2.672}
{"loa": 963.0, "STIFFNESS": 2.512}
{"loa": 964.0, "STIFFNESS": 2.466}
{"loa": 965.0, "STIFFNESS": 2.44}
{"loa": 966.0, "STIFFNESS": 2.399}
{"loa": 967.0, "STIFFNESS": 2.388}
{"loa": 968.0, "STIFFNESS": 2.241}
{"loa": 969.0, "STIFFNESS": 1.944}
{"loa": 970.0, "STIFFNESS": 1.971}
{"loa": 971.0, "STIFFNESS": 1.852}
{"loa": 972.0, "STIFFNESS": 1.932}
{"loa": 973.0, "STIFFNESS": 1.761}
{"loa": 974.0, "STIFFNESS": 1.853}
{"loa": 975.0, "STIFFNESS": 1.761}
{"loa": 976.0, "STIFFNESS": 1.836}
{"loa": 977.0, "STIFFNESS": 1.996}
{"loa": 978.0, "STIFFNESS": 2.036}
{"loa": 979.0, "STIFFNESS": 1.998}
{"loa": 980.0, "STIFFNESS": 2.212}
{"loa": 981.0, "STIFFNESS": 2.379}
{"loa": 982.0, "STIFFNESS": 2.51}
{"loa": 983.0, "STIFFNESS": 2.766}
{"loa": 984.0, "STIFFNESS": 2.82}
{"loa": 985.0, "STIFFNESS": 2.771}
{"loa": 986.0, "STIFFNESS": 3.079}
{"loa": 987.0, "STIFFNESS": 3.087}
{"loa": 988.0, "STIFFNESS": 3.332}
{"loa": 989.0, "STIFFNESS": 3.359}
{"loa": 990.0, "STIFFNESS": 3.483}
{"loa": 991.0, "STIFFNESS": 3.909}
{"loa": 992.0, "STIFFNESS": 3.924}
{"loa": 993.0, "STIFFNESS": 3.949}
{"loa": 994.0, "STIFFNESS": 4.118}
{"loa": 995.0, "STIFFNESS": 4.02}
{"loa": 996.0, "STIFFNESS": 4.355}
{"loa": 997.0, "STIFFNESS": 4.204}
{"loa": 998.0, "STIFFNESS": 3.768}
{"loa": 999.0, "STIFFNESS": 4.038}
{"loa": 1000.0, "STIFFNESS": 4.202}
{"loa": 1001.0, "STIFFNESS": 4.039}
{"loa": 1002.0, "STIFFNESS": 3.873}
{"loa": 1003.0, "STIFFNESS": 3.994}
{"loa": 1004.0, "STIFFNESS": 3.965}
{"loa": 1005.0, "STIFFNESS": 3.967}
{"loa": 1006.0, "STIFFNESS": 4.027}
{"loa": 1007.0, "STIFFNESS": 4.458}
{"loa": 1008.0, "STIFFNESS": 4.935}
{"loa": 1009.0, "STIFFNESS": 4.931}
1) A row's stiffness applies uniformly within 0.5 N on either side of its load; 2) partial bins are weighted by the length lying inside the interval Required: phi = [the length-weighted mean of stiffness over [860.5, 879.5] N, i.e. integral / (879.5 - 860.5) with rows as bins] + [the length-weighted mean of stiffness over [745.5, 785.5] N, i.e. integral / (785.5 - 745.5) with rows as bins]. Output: 6.80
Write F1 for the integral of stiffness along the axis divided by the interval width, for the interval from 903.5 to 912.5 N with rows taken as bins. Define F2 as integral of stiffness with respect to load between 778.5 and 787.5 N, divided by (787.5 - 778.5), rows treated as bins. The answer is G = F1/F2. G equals 1.26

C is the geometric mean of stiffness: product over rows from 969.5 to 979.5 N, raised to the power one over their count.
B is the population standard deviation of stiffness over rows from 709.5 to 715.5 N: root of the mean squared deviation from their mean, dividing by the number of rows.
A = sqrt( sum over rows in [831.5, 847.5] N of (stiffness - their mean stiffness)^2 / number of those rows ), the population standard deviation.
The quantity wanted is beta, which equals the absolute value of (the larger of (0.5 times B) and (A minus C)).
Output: 0.10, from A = 0.29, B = 0.19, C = 1.9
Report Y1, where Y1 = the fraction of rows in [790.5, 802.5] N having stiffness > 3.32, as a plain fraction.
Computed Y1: 0.0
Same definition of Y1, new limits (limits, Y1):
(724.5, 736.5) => 1.0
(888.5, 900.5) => 1.0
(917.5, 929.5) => 1.0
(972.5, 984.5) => 0.0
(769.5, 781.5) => 0.0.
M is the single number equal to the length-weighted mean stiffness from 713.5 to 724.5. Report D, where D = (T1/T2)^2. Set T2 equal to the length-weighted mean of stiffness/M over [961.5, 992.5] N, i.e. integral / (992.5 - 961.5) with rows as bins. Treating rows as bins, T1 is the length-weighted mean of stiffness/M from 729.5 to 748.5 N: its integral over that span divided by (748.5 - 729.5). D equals 1.8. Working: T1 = 1.0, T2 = 0.71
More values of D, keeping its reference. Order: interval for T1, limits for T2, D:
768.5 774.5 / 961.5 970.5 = 1.8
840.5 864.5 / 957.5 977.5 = 3.1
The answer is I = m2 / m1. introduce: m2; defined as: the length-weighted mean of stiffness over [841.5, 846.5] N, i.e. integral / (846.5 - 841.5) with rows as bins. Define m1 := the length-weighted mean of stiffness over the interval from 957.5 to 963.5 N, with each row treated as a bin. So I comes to 1.5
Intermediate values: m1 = 2.60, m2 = 3.8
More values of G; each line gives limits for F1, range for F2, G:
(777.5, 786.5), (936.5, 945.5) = 0.70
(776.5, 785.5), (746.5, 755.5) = 0.92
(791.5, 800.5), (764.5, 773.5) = 0.91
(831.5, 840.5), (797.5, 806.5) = 1.22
